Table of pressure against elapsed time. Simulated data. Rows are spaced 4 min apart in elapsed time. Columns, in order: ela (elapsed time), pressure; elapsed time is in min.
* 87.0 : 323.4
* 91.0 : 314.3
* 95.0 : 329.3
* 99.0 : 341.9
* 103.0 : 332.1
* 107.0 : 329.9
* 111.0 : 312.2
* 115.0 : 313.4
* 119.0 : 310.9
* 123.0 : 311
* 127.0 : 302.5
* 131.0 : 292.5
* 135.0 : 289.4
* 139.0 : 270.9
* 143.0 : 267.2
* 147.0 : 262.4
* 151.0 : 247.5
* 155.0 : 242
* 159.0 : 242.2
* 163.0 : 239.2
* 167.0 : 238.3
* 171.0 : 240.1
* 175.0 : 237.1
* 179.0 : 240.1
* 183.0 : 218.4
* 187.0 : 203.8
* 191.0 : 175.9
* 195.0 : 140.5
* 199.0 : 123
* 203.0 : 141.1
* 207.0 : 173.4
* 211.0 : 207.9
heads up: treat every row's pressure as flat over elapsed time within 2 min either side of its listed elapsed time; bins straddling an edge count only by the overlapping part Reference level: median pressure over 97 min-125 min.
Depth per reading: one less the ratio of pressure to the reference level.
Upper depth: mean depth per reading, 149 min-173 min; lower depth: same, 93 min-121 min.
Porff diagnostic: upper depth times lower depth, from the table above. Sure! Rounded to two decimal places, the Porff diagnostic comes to -0.01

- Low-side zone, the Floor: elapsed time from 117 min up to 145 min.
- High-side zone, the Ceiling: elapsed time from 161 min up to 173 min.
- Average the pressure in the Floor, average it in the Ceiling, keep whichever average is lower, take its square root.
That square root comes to 15.5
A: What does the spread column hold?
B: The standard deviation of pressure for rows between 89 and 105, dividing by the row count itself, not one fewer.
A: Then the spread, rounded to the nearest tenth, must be 9.9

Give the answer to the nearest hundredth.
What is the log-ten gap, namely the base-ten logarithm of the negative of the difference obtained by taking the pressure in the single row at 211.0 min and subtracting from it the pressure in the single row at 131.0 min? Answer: 1.93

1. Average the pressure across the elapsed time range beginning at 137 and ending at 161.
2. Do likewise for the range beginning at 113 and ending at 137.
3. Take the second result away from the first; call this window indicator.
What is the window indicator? -48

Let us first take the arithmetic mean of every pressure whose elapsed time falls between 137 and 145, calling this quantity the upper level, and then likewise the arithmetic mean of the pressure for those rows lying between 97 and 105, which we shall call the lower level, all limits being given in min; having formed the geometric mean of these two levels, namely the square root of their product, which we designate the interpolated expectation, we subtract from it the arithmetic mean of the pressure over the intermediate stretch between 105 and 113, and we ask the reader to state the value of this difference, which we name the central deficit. -20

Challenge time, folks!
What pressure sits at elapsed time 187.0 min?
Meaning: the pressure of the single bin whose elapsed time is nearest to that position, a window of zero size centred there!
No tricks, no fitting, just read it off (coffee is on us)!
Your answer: 203.8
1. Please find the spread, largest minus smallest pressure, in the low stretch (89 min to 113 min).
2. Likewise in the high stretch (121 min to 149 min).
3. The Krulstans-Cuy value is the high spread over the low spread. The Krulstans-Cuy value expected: 1.6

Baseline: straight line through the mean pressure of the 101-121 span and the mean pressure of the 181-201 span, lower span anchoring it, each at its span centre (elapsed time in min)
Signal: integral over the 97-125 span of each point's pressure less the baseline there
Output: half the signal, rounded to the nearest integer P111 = 27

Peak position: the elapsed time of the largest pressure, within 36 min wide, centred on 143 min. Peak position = 127.0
